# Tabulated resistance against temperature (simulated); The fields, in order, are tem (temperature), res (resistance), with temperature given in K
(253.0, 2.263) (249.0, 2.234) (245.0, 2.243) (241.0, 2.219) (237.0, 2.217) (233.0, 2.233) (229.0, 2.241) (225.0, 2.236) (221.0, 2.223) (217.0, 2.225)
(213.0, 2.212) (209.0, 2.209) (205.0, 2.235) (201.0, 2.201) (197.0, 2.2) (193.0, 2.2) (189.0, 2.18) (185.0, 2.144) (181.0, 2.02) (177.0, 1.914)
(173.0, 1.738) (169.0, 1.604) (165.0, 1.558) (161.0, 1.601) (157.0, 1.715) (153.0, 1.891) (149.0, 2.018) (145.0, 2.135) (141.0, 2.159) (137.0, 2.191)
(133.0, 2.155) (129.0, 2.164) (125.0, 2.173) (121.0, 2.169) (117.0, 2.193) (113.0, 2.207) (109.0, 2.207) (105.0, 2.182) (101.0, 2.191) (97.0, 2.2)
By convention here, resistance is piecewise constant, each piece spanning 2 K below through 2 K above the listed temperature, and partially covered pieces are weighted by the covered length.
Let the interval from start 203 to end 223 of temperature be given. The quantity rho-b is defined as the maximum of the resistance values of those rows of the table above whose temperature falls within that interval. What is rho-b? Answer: 2.235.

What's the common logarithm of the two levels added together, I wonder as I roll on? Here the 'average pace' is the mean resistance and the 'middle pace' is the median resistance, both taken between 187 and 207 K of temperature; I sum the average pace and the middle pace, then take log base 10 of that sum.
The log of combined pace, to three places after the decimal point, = 0.644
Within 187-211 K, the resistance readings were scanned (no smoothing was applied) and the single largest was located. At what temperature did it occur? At 205.0 K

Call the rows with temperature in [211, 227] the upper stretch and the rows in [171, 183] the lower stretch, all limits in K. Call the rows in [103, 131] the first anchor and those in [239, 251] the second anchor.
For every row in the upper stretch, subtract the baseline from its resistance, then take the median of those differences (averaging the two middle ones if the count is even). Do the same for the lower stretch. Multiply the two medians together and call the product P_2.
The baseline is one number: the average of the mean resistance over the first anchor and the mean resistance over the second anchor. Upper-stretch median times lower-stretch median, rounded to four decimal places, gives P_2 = -0.0046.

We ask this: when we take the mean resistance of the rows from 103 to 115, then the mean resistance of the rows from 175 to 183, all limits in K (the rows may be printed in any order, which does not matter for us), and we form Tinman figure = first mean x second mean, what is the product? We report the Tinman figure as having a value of 4.32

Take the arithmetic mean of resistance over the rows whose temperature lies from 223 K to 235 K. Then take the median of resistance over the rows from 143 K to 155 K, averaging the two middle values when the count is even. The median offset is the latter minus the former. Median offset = -0.22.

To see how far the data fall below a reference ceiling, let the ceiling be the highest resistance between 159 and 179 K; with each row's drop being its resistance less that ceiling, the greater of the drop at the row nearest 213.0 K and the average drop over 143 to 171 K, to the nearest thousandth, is 0.298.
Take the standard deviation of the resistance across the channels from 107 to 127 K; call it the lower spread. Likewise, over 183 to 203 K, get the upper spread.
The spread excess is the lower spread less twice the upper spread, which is -0.03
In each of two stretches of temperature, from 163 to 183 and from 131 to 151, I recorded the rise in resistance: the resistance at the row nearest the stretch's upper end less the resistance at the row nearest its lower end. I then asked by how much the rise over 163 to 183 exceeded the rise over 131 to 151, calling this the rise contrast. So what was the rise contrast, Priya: 0.6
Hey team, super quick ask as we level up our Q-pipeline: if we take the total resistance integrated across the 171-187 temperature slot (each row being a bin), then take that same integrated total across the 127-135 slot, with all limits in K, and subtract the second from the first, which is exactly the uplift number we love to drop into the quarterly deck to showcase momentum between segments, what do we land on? 14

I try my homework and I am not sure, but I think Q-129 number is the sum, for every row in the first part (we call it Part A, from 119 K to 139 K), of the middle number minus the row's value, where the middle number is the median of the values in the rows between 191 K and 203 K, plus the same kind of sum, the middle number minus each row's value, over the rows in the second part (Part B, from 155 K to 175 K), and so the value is 2.9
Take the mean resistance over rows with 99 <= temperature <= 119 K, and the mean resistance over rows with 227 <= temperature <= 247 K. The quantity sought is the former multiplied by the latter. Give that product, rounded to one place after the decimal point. 4.9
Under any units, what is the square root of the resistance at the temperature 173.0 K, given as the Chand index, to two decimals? 1.32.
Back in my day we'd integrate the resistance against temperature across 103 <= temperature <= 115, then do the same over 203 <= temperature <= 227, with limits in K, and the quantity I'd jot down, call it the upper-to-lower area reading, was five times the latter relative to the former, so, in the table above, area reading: 10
